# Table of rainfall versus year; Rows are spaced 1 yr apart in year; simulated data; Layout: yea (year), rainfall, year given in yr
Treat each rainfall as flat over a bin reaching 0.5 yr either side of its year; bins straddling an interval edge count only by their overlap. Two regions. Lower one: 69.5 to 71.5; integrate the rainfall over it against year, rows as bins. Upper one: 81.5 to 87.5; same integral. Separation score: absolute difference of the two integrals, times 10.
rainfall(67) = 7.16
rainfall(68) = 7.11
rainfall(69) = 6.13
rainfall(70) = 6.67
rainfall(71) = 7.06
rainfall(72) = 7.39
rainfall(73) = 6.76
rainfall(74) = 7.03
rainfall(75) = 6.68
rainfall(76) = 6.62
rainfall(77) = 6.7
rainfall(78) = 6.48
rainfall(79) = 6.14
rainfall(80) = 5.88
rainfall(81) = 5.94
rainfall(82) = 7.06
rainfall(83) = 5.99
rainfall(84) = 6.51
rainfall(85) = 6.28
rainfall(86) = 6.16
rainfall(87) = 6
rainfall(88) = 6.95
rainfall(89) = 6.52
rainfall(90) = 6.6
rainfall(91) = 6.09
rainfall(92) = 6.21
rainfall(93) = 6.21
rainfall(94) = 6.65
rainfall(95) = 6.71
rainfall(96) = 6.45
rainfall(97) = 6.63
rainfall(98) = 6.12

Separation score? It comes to 243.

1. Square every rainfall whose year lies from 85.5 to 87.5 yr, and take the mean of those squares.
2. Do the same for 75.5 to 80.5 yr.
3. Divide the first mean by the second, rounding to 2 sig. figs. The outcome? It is 0.91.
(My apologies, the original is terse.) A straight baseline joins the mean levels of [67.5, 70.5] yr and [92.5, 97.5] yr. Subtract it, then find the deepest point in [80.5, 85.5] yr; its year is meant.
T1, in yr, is 81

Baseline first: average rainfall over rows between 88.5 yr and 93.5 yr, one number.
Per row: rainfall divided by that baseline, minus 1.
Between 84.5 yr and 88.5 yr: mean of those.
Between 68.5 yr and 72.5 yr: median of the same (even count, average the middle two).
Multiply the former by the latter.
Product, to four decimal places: 0.0003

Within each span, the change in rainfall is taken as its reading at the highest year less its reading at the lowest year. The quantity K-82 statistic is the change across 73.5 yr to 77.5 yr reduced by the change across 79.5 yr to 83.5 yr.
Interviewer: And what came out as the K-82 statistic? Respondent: -0.44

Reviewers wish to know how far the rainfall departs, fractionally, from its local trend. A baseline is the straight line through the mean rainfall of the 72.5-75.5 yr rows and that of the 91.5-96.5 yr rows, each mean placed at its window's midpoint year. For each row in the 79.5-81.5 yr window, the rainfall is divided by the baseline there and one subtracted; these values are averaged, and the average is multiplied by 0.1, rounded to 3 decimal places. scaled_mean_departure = -0.012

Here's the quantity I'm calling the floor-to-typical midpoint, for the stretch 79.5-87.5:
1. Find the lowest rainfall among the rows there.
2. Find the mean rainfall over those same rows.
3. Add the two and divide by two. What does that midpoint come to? 6.05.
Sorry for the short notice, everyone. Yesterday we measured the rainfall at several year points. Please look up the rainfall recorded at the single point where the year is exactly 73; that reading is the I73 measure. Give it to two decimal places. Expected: 6.76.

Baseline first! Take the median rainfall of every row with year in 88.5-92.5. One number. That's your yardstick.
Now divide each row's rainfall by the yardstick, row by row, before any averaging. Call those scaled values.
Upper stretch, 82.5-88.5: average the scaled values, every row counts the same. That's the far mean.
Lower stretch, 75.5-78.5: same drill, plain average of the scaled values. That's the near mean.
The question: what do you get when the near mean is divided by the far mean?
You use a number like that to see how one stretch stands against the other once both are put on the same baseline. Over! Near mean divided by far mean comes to 1.05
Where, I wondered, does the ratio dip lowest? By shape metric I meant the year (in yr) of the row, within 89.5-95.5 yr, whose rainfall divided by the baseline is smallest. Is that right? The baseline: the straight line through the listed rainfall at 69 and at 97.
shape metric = 91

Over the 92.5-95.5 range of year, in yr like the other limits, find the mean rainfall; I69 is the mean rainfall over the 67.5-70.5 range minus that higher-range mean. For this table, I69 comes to 0.1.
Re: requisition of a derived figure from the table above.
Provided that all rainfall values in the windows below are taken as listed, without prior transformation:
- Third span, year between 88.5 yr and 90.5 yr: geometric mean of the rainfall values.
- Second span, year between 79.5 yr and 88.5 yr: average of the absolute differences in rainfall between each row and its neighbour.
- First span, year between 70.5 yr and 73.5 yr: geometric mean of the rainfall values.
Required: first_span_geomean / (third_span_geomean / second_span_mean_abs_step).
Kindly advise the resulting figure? 0.57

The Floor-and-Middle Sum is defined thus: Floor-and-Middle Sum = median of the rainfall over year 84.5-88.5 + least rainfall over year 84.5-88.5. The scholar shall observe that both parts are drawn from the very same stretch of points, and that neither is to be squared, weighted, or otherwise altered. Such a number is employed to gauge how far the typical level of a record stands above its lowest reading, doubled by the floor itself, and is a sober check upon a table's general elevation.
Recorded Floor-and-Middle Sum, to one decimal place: 12.2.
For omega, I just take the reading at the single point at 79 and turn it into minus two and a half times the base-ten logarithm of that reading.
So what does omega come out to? -1.97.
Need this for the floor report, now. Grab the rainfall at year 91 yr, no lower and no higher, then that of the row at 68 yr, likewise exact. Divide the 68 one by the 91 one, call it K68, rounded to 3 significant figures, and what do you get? 1.17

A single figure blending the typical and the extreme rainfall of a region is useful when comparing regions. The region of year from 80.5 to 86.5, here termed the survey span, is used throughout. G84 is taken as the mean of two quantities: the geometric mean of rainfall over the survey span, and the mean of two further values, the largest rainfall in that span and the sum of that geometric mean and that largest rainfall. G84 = 8.3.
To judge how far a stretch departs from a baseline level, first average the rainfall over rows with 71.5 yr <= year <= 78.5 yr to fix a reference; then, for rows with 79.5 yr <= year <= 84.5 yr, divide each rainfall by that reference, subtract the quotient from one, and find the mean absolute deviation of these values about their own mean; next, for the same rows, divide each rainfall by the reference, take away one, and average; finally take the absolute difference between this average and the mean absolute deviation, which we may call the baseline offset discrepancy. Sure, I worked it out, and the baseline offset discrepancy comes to 0.14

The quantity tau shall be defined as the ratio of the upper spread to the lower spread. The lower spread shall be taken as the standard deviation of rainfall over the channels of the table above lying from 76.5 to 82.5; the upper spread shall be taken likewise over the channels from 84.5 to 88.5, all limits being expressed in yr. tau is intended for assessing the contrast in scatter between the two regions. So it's 0.9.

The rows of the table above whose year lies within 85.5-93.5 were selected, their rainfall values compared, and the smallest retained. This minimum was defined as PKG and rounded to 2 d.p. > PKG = 6.00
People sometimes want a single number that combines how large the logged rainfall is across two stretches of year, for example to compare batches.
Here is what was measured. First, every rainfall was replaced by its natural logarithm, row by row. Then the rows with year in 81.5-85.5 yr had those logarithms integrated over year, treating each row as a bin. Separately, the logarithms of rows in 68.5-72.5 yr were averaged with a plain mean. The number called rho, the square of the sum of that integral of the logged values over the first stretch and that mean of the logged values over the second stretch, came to 87.8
